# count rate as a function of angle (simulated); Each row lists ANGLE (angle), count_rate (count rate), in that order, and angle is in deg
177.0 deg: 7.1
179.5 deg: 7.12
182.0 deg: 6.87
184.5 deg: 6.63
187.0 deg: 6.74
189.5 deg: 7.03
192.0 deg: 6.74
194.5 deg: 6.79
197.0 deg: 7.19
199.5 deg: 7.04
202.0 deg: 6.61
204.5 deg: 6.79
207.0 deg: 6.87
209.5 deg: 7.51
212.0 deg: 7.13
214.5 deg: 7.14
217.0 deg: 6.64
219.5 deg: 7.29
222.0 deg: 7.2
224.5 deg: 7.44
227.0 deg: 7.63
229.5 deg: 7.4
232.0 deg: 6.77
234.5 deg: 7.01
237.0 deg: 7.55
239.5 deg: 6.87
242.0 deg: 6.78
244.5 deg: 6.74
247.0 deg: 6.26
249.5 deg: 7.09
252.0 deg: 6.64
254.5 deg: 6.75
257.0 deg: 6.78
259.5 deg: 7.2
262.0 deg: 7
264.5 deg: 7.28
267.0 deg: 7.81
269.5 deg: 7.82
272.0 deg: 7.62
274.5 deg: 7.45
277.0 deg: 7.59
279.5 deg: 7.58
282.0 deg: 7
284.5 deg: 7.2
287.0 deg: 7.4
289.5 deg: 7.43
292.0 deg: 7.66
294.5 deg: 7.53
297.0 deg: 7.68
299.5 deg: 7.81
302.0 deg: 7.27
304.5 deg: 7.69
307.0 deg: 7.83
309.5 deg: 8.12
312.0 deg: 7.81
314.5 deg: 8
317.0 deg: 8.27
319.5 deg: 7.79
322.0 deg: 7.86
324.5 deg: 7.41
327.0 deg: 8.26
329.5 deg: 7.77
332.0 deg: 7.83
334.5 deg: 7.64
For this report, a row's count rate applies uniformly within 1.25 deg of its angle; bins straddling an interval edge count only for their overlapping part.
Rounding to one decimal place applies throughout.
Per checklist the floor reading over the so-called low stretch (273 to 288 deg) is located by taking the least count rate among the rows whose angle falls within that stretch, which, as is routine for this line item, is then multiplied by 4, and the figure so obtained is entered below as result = 28.0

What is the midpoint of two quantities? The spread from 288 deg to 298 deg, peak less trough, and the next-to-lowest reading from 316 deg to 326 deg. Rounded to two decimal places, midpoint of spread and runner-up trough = 4.02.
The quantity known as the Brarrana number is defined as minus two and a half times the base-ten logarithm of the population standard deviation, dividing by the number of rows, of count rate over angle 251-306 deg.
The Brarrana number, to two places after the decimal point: 1.14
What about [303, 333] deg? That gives 1.58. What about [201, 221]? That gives 1.30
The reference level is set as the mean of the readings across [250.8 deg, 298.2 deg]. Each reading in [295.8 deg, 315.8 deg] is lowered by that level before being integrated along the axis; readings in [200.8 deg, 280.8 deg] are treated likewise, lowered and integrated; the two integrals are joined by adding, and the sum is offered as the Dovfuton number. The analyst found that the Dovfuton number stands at -7.7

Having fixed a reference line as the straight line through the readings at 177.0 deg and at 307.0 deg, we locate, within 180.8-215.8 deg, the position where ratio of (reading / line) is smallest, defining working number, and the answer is 202.0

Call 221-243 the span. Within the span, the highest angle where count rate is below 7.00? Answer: 242.0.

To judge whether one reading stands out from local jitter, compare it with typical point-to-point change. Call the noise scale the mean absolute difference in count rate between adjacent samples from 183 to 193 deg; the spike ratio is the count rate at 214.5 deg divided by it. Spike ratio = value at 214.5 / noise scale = 31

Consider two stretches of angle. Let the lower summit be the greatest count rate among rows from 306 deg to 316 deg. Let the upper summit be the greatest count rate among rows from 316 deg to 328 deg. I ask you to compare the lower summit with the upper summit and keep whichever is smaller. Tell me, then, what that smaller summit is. 8.12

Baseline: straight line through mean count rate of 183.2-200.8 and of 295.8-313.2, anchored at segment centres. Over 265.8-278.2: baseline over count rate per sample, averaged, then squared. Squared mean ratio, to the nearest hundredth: 0.96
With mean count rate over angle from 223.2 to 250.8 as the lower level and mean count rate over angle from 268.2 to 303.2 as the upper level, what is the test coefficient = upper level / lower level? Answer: 1.06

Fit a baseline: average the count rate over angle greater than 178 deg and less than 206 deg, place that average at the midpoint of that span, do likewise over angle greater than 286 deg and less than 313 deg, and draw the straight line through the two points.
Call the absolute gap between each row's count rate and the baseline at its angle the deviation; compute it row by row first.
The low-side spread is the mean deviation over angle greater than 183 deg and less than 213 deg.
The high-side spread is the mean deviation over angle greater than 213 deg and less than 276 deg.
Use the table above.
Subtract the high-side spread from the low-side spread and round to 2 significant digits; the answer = -0.16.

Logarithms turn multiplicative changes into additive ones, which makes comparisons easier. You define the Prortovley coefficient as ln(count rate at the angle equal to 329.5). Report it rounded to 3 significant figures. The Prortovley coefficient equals 2.05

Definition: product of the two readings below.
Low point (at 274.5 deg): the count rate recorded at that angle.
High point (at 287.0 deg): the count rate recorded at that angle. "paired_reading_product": 55.1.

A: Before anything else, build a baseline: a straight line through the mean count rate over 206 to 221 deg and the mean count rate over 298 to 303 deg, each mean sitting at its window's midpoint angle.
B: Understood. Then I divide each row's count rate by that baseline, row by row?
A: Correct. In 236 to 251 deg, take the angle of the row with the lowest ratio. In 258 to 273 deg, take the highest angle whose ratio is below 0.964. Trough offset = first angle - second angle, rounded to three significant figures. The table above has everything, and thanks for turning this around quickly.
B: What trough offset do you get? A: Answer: -15.0 deg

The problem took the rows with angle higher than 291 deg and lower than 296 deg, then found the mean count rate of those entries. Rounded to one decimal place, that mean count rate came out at 7.6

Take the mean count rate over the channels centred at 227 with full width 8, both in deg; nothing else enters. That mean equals 7.5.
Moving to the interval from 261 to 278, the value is 7.5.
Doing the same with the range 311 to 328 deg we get 7.9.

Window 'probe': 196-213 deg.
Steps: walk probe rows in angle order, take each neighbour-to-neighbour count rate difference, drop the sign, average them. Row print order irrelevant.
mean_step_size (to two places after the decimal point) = 0.31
